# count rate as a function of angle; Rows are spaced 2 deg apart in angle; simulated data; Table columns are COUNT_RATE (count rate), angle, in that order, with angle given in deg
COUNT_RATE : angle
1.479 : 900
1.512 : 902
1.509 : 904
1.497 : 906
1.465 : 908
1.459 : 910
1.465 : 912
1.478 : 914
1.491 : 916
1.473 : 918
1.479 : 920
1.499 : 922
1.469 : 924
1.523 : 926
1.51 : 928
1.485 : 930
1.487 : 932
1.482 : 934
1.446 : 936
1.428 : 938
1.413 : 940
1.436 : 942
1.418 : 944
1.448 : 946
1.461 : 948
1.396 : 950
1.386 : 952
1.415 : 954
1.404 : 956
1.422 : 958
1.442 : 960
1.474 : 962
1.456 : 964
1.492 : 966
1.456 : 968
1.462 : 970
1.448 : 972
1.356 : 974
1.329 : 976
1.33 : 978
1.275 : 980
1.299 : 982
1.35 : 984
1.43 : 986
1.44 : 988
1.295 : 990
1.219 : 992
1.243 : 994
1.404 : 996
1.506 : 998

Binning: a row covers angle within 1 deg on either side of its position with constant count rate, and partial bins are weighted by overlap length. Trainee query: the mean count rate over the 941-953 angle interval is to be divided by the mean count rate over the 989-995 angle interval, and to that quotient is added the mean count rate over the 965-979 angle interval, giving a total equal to 2.548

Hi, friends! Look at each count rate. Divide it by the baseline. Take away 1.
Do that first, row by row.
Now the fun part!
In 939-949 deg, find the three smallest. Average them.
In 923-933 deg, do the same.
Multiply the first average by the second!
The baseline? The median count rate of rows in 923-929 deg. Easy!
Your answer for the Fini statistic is 0.0011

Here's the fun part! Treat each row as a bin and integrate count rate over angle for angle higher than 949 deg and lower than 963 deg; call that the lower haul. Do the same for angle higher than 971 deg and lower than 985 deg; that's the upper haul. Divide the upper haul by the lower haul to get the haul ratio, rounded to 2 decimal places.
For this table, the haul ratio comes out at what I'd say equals 0.94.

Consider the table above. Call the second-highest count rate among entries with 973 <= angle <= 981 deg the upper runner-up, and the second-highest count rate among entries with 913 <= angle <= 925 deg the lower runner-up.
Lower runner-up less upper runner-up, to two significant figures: 0.16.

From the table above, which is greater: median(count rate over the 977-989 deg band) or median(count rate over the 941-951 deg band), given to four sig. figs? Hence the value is 1.436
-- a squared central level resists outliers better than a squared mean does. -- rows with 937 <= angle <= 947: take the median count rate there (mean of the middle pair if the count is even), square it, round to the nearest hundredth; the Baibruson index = 2.04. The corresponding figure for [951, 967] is 2.05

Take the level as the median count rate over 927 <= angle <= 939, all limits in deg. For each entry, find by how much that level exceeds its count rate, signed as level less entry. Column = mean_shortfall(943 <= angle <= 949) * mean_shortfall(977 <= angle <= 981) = 0.0075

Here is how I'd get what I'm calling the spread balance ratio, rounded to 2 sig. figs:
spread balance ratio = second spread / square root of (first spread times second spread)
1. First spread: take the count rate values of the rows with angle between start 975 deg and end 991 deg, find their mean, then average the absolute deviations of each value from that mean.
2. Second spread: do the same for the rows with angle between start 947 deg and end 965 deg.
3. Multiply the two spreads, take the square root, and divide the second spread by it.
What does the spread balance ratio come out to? 0.75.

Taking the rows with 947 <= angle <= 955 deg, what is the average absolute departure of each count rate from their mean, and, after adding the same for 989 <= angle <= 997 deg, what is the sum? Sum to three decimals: 0.083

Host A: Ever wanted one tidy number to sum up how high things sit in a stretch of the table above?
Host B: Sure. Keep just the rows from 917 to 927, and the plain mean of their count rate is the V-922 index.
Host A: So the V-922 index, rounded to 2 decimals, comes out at 1.49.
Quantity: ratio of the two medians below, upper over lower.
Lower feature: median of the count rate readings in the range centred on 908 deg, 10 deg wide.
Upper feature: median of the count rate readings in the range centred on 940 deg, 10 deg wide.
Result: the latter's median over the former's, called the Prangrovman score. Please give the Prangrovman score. 0.97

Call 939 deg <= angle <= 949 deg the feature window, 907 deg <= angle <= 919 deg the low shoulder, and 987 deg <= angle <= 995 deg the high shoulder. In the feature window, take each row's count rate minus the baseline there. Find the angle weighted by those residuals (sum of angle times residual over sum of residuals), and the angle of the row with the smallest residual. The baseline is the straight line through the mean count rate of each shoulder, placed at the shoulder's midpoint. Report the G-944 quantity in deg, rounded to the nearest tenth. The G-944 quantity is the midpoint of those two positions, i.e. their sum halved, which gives 943.0 deg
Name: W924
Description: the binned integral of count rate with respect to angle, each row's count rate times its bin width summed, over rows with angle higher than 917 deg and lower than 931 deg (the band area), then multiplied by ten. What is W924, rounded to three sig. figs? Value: 209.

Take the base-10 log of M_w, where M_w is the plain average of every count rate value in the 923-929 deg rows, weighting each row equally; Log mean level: 0.176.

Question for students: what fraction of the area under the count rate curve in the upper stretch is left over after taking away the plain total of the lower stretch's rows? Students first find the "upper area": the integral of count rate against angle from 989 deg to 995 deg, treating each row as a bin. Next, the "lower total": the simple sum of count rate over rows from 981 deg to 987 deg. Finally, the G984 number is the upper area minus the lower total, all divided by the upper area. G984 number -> 0.457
